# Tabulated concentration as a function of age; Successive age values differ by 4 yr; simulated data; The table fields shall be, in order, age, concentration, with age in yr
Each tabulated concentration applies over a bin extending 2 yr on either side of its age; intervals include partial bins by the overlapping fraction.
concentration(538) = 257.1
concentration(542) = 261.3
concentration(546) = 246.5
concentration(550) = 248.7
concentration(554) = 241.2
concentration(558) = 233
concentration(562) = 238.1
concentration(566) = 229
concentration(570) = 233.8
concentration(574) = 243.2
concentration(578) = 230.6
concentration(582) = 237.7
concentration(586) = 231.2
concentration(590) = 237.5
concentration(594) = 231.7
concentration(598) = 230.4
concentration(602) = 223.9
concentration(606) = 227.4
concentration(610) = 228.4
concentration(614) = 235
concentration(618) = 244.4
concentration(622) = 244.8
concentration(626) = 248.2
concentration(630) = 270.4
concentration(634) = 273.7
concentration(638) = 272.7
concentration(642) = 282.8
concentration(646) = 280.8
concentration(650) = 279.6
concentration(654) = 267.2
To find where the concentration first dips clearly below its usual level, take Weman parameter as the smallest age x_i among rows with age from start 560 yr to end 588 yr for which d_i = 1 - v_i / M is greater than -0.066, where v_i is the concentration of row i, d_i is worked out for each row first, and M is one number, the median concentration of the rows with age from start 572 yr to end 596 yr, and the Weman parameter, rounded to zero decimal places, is 562 yr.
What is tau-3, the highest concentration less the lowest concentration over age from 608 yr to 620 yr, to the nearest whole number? 16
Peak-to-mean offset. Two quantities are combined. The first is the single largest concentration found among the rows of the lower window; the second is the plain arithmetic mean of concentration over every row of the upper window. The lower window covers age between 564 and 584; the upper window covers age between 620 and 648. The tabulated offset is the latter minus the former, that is 24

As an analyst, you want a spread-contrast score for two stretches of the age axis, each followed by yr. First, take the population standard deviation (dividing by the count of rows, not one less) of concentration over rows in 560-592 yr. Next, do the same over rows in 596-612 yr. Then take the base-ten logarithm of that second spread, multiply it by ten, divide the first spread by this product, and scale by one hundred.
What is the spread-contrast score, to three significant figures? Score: 121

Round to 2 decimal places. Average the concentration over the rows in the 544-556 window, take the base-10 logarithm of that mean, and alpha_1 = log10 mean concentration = 2.39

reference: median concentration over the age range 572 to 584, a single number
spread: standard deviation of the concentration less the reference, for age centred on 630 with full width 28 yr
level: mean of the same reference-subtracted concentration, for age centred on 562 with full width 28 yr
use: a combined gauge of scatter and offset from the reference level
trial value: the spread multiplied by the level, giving 7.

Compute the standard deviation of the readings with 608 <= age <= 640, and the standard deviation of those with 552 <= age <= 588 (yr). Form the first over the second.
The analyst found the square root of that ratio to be 1.9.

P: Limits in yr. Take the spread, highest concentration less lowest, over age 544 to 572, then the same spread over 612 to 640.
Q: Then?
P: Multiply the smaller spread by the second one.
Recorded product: 762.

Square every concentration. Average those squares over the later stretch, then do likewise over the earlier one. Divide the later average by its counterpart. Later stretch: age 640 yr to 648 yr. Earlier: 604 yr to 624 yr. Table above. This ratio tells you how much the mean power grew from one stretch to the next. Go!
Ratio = 1.4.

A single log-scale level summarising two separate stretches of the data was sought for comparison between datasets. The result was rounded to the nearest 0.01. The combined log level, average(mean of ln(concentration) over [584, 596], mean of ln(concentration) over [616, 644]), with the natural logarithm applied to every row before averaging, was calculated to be 5.51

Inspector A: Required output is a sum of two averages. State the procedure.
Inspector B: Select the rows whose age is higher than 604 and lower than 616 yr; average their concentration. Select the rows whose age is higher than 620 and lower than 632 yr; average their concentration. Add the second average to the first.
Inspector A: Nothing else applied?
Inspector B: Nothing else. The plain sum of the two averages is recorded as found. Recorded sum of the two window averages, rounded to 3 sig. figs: 485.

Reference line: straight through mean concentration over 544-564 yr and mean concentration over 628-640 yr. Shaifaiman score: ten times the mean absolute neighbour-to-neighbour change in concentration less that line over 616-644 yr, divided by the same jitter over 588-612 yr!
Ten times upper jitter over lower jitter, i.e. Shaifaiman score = 14.7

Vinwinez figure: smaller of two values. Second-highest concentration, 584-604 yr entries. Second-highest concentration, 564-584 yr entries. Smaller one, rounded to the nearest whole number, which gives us 232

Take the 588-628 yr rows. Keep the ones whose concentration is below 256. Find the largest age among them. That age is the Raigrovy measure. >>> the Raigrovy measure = 626 yr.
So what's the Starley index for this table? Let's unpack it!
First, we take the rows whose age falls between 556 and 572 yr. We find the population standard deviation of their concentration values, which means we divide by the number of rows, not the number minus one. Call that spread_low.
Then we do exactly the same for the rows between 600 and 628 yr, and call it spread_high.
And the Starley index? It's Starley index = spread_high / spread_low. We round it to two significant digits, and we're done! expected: 2.8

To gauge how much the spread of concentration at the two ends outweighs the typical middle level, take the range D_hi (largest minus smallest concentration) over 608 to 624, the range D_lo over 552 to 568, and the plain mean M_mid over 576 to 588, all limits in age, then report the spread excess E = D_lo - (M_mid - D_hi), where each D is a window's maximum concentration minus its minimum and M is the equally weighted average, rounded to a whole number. -205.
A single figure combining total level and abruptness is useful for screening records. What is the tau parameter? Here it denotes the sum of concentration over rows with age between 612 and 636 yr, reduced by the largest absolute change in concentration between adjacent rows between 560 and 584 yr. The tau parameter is 1504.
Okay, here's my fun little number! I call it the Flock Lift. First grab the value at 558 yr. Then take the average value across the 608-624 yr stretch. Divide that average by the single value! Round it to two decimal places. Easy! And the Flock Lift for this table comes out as 1.02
